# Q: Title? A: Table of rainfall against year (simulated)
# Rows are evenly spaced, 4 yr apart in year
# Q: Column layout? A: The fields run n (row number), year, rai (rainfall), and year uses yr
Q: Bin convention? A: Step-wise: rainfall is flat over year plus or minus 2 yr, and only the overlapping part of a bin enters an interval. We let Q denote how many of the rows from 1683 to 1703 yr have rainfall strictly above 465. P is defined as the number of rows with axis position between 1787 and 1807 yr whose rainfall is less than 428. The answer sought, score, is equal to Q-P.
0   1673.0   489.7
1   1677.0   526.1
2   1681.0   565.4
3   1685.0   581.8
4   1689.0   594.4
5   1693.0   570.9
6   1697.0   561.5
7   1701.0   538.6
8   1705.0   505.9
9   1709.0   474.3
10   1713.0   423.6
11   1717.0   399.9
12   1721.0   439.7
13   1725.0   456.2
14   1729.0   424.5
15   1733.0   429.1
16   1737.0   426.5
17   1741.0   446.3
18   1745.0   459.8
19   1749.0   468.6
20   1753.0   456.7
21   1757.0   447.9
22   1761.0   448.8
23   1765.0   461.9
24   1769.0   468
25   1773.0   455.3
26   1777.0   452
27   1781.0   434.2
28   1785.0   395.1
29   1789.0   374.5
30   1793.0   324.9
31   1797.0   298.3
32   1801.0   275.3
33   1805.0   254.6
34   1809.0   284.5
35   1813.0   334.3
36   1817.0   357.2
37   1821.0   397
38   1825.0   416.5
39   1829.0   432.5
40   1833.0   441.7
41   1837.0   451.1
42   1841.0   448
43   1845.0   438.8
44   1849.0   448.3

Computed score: 0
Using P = 5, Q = 5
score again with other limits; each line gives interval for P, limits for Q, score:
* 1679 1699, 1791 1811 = 0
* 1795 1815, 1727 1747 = -5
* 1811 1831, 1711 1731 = -4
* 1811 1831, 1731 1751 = -3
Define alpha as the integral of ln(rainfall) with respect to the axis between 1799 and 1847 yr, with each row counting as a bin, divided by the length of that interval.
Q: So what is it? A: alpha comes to 5.9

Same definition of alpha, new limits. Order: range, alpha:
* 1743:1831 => 6.0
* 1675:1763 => 6.2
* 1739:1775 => 6.1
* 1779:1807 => 5.8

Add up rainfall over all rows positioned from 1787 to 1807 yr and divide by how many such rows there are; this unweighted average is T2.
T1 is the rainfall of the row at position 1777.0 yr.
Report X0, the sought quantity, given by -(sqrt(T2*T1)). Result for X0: -372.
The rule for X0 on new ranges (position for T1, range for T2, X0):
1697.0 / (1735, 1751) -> -503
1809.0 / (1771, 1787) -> -351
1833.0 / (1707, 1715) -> -445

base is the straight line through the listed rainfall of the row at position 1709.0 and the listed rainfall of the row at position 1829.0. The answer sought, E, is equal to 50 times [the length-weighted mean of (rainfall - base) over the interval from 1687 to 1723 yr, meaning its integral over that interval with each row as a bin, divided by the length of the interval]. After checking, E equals 1264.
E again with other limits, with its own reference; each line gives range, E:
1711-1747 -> -1669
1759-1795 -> -1338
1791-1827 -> -5626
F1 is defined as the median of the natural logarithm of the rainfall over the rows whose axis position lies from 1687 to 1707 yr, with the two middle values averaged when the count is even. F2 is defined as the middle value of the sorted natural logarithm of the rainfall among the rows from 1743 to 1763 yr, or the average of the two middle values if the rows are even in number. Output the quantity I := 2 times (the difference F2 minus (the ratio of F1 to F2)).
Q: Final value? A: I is 10.2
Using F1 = 6.3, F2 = 6.12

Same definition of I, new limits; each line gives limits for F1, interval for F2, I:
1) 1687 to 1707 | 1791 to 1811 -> 9.1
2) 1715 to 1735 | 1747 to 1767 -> 10.3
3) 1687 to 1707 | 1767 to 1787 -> 10.2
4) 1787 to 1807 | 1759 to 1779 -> 10.4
